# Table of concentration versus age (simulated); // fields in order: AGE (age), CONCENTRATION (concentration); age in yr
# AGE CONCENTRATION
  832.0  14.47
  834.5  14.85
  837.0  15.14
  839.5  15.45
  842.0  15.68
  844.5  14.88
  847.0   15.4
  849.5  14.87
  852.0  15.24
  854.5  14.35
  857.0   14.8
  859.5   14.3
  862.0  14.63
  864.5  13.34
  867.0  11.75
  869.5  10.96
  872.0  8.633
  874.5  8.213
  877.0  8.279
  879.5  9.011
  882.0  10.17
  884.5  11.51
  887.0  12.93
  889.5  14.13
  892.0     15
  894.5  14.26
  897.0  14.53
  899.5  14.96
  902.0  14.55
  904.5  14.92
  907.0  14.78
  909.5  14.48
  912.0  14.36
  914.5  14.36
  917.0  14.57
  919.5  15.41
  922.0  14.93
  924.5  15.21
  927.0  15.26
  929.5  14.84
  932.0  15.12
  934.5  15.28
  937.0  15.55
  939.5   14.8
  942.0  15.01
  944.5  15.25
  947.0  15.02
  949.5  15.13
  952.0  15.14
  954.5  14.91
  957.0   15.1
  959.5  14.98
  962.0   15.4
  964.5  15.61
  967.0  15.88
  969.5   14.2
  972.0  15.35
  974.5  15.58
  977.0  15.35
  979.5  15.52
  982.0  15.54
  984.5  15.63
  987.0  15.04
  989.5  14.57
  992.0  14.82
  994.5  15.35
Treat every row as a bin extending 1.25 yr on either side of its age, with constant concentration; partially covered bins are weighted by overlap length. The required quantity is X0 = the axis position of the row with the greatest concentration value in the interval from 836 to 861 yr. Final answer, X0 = 842.0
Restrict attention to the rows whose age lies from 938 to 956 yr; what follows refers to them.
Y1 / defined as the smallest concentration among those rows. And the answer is 14.8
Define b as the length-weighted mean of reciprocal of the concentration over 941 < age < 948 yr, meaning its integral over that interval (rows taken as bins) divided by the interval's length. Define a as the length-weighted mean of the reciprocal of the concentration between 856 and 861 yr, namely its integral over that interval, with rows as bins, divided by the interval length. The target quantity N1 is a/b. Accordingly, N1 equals 1.04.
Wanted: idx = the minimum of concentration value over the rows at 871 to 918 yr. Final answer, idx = 8.213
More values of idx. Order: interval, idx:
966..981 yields 14.2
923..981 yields 14.2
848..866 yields 13.34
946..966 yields 14.91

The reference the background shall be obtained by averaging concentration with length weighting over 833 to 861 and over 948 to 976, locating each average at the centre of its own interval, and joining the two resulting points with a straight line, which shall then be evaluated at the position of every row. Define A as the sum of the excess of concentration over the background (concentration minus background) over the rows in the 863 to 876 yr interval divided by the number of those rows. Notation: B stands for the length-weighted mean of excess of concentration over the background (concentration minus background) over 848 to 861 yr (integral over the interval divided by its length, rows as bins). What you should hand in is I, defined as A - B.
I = -4.2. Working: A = -4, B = -0.3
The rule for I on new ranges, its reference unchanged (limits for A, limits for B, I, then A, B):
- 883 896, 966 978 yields -1.5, -2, 0.0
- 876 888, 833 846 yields -4.9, -5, 0.2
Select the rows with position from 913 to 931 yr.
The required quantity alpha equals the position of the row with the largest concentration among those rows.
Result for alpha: 919.5 yr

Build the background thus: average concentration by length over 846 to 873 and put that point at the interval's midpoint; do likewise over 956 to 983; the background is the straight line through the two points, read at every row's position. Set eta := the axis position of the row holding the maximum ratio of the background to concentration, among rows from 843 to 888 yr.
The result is 874.5 yr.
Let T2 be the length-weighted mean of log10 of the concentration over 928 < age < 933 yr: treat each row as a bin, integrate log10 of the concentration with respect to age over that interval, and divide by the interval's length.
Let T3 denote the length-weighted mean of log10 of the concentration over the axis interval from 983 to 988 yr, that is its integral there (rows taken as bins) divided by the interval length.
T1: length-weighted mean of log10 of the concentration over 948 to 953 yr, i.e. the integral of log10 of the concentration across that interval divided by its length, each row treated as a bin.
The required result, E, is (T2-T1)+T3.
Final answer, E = 1.18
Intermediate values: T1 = 1.18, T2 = 1.18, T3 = 1.186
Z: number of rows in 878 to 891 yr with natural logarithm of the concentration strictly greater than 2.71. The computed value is 0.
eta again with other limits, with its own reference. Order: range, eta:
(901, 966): 959.5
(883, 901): 884.5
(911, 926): 914.5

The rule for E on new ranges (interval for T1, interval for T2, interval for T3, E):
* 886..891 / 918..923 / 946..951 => 1.22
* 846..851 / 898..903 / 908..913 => 1.15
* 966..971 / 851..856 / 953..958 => 1.17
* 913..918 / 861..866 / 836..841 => 1.17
